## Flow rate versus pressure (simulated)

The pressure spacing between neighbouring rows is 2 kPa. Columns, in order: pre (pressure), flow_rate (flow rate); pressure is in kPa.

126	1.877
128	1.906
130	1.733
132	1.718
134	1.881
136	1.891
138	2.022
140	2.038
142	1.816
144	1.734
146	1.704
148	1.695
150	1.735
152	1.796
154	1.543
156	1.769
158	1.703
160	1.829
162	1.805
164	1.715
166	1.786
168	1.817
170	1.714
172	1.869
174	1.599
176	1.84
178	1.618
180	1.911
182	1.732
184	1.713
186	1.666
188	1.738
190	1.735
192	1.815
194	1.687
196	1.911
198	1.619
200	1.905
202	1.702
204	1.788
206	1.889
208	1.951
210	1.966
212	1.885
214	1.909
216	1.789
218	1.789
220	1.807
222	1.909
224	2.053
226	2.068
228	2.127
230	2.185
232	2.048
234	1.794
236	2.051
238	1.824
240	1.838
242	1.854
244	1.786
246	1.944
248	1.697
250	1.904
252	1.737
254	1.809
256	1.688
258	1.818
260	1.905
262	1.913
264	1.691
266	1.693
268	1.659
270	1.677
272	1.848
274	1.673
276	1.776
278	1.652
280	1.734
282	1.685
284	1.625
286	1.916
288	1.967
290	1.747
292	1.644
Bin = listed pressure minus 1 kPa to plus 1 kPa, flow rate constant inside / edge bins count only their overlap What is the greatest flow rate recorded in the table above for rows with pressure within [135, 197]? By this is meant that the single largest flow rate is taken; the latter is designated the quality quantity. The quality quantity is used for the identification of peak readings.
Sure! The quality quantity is 2.038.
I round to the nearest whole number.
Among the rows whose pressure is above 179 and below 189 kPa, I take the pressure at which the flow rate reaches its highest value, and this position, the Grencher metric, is 180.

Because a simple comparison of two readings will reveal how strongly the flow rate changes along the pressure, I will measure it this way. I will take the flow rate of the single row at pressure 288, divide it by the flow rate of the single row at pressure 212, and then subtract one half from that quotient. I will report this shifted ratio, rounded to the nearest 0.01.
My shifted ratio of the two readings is 0.54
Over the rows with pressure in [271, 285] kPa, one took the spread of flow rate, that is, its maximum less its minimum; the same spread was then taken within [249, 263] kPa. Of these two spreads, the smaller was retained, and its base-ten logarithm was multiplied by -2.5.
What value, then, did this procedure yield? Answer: 1.6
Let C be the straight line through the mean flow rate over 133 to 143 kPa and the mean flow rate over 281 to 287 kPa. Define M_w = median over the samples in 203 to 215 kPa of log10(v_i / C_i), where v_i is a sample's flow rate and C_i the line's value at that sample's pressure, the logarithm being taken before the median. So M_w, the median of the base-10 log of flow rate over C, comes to 0.01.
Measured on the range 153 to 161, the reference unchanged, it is -0.04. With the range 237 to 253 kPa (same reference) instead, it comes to 0.01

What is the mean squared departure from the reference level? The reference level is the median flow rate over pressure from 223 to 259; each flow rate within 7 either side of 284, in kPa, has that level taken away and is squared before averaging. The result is 0.022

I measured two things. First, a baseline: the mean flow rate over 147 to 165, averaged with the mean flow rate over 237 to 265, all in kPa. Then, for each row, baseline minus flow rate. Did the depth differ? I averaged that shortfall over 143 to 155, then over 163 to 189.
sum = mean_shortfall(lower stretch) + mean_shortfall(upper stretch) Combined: 0.10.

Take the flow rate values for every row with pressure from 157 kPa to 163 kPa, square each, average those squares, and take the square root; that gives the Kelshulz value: 1.78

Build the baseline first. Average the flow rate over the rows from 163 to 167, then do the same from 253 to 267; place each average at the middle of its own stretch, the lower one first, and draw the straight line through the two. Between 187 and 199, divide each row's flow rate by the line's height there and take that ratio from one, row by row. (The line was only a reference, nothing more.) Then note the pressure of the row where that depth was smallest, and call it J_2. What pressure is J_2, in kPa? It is 196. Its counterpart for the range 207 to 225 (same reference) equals 224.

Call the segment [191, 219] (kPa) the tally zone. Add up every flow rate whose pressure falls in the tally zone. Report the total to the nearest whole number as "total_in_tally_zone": 26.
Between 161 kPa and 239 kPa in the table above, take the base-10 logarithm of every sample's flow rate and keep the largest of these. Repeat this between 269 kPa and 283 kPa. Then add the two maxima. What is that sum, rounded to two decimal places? 0.61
